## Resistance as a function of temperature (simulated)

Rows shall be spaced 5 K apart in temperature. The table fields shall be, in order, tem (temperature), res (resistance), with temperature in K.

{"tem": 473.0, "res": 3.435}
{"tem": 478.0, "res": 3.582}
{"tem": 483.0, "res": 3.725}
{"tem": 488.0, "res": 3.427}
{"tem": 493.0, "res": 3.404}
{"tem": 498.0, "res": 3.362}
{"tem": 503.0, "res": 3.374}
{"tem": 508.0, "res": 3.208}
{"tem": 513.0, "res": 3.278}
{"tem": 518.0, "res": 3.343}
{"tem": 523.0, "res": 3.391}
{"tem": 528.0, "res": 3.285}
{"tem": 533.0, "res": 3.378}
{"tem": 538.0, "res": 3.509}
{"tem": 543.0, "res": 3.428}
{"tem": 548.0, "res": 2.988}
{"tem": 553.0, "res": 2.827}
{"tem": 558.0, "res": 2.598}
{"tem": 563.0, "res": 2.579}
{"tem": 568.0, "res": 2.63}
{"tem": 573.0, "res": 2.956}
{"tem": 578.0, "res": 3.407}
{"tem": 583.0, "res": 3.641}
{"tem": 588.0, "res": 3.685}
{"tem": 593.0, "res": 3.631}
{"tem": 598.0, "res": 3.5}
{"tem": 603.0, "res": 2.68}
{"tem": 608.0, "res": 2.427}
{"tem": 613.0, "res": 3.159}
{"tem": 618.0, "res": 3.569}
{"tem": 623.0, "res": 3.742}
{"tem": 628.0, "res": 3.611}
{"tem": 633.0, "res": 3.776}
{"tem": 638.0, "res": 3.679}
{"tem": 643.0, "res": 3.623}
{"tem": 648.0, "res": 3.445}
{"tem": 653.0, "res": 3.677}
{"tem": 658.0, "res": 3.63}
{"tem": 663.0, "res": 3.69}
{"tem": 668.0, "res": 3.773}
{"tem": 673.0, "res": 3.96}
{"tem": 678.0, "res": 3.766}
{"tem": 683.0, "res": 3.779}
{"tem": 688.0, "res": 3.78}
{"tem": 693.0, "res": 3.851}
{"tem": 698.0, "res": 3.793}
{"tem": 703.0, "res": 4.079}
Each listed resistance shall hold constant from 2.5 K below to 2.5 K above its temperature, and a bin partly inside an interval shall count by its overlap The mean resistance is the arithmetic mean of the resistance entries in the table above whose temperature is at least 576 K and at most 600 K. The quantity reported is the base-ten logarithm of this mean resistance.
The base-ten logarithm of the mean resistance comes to 0.55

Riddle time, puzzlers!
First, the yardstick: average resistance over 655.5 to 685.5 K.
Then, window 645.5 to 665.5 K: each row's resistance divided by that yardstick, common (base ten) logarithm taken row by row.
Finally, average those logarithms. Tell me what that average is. -0.019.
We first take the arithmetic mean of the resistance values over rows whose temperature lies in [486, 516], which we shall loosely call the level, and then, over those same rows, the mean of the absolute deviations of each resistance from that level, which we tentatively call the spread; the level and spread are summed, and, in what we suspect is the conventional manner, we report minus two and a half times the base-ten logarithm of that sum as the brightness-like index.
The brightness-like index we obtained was -1.33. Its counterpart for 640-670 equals -1.42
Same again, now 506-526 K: -1.32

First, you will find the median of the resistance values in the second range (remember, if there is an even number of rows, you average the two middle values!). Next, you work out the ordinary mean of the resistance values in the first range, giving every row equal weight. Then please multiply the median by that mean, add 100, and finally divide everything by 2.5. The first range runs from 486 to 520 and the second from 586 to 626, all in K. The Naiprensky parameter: 44.7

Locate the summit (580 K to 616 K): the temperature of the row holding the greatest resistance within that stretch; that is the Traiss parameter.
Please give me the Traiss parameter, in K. 588.0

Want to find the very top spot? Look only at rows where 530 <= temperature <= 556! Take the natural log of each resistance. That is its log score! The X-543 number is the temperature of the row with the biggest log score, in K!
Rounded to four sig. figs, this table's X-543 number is 538.0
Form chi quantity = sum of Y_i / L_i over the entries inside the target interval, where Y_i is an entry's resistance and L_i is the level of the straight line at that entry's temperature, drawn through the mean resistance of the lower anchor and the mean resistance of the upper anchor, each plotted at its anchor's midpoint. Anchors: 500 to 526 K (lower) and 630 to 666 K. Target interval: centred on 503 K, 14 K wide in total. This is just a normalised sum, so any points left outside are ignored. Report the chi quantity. 3.02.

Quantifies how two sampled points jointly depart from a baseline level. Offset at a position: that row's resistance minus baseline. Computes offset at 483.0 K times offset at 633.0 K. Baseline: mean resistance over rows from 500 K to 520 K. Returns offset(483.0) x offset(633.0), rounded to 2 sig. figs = 0.20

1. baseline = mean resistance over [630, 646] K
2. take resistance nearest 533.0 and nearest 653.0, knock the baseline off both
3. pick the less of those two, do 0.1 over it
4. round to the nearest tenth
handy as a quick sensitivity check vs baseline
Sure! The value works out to -0.3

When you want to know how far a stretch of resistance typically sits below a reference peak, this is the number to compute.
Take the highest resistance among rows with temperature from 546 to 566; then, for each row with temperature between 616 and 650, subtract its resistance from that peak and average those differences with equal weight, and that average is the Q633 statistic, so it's -0.65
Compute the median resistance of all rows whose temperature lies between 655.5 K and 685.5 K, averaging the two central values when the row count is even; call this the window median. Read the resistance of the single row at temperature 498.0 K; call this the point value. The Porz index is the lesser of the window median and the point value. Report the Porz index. 3.4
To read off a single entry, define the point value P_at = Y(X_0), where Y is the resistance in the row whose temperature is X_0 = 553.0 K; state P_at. 2.827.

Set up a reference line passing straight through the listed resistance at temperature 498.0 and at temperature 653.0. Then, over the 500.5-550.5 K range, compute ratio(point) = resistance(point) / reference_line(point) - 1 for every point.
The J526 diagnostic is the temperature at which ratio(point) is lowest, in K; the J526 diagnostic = 548.0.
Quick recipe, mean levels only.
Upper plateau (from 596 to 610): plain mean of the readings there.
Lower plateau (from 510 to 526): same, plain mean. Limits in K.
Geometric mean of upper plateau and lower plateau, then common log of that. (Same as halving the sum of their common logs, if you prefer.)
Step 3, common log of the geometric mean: 0.49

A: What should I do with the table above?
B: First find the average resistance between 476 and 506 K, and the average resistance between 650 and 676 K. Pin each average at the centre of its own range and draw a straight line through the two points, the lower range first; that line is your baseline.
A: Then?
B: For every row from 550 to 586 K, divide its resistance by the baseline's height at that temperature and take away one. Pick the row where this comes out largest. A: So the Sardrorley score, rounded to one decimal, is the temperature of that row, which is 583.0 K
